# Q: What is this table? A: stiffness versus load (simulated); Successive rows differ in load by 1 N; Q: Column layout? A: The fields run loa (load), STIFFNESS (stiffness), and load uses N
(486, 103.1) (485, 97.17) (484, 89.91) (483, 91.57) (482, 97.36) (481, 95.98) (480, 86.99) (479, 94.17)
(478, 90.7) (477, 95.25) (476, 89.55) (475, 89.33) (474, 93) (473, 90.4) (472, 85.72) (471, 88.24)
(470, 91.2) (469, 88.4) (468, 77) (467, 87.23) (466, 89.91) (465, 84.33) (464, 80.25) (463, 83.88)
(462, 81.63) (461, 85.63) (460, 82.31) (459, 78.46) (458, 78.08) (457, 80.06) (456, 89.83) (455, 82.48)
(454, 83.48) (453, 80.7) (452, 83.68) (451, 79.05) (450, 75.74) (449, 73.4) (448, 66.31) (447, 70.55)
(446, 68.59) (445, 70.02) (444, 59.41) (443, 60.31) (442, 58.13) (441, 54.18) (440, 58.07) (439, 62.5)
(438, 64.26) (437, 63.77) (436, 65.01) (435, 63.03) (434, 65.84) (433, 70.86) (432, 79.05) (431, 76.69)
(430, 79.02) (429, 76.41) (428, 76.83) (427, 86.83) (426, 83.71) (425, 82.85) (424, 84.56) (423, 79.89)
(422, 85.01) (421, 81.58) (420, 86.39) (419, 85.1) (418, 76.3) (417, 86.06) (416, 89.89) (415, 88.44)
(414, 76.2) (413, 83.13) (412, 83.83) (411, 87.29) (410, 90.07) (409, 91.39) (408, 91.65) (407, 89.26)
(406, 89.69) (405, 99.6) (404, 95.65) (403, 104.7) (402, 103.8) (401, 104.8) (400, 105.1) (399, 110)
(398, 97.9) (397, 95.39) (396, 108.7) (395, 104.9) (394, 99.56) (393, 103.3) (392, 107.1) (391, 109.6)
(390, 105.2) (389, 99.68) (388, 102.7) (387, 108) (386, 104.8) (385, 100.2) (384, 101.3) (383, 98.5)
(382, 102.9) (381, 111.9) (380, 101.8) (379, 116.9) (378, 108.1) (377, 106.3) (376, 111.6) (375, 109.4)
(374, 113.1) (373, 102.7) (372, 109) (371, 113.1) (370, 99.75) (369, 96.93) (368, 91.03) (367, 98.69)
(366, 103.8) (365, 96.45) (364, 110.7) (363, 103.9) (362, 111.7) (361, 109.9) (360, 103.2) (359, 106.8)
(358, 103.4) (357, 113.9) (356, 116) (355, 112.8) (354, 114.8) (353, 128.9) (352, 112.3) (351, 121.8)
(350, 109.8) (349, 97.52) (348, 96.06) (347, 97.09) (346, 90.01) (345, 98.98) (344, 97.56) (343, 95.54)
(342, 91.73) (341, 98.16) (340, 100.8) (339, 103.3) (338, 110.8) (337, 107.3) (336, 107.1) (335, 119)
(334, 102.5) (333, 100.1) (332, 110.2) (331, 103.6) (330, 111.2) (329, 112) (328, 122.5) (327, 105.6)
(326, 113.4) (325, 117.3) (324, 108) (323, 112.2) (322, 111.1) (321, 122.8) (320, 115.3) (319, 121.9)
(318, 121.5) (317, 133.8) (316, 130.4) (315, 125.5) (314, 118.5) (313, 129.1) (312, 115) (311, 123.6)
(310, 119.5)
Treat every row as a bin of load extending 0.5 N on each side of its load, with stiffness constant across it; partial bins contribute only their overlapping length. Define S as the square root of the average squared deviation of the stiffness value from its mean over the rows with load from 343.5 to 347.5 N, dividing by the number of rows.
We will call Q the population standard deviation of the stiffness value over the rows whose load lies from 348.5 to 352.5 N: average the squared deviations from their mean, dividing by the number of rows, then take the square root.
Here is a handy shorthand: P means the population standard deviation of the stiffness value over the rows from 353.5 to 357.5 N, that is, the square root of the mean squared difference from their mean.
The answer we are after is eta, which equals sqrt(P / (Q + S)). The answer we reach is 0.31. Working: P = 1.2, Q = 9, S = 3.5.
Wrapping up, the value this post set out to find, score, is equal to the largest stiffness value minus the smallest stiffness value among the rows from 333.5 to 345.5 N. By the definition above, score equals 27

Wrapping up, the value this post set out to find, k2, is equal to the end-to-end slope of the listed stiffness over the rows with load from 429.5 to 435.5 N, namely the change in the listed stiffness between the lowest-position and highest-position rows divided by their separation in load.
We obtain -3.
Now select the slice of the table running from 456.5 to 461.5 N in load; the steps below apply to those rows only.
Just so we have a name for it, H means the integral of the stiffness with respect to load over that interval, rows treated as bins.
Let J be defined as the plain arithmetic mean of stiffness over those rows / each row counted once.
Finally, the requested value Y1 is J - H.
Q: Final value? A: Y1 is -324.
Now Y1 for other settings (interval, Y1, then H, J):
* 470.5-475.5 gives -357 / 447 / 89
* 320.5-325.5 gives -457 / 571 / 114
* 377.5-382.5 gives -433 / 542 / 108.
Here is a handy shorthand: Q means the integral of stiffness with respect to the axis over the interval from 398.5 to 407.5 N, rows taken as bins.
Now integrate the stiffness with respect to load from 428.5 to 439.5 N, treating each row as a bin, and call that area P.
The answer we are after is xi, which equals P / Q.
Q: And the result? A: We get 0.8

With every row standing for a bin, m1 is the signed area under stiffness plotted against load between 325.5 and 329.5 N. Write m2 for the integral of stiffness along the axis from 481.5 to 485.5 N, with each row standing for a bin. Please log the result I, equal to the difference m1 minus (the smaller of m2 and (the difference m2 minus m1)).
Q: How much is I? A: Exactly 531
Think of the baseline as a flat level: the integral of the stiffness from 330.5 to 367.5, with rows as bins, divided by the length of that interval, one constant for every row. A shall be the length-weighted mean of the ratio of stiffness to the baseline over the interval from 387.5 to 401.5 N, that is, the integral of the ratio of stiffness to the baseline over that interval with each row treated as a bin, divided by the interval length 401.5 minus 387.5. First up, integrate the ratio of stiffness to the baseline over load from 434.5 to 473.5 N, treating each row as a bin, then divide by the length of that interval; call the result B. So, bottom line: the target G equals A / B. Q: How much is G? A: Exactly 1.4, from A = 0.98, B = 0.72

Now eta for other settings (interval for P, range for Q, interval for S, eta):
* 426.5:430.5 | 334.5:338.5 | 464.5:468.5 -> 0.66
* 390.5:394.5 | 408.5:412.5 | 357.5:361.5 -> 0.82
